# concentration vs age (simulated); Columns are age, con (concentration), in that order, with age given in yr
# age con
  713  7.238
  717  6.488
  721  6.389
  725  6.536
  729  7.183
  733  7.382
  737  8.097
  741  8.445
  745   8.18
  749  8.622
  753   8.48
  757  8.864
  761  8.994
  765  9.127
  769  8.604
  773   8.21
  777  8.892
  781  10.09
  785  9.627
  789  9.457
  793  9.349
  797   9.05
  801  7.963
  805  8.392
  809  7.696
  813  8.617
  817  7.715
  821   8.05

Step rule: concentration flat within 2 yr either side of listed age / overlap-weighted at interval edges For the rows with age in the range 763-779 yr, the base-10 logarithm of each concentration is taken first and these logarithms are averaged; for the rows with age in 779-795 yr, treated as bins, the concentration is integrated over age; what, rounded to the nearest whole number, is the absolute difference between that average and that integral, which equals 153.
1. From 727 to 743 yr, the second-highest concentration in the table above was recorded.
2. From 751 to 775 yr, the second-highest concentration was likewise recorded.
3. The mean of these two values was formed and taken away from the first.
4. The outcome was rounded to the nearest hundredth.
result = -0.45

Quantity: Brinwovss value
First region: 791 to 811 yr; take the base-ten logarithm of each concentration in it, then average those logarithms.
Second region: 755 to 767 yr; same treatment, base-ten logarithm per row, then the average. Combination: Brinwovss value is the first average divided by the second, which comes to 0.97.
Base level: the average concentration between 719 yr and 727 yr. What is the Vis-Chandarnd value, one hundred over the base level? 15.5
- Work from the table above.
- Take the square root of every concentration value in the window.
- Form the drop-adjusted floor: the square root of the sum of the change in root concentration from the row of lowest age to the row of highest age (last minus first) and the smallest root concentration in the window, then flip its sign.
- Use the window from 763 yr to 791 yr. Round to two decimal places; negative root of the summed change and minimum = -1.71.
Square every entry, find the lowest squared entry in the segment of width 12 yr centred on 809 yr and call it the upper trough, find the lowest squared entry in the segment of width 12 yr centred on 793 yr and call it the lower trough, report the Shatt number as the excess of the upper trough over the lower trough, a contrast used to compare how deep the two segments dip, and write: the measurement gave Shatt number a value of -23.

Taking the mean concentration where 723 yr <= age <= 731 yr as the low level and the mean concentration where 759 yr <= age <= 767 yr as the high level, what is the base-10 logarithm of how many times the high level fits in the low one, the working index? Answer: -0.121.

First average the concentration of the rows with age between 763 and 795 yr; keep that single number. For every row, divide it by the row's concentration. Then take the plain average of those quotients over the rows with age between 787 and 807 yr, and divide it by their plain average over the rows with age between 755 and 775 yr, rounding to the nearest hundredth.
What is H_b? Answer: 0.99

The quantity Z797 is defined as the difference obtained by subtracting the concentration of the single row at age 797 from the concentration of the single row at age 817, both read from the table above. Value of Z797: -1.3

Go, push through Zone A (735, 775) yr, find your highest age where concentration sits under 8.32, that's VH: 773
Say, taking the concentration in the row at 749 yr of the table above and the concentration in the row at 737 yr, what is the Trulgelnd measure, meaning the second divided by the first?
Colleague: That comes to 0.94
